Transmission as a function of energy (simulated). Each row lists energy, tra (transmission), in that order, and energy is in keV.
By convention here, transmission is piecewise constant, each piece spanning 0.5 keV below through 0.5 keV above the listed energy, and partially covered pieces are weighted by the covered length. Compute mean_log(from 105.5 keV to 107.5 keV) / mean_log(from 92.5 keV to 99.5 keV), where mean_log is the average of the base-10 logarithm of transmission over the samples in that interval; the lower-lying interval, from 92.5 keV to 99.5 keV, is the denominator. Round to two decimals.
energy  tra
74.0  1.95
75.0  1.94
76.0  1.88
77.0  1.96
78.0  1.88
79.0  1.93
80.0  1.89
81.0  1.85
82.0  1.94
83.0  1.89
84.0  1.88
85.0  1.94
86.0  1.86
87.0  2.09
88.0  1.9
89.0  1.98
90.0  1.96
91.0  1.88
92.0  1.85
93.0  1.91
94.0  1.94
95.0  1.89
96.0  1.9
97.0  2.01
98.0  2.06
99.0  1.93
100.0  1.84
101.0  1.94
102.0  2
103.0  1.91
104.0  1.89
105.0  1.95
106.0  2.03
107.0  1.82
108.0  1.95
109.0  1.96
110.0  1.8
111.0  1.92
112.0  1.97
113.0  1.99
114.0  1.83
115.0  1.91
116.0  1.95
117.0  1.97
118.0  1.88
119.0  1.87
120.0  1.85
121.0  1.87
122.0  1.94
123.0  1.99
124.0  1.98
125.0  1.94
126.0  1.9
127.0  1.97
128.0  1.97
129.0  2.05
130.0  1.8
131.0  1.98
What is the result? 0.98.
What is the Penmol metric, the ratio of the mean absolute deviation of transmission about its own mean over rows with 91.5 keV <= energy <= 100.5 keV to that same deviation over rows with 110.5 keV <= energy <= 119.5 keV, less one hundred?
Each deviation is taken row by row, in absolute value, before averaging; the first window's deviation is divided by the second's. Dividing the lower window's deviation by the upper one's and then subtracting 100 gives -98.8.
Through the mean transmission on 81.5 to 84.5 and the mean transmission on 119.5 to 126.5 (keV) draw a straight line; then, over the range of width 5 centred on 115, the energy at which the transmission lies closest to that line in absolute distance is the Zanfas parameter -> 115.0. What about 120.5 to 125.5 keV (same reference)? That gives 125.0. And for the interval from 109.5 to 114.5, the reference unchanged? 111.0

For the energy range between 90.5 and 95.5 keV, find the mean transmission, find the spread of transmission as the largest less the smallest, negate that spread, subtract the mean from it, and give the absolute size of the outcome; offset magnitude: 1.98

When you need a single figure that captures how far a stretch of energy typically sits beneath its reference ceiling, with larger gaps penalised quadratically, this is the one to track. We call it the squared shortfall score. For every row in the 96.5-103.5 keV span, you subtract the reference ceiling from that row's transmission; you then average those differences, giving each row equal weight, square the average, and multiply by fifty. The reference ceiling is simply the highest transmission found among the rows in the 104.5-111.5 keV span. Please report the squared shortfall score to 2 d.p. 0.28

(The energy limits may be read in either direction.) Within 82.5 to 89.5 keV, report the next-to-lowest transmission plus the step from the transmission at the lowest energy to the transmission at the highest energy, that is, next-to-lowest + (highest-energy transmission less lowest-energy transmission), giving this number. 1.97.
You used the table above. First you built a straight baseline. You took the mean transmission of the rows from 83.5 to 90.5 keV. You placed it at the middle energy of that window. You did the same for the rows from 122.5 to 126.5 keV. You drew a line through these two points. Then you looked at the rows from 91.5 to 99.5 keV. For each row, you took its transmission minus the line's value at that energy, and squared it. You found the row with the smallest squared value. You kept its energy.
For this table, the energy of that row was 94.0 keV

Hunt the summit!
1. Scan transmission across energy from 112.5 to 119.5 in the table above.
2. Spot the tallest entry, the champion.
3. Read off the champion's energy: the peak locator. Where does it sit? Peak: 113.0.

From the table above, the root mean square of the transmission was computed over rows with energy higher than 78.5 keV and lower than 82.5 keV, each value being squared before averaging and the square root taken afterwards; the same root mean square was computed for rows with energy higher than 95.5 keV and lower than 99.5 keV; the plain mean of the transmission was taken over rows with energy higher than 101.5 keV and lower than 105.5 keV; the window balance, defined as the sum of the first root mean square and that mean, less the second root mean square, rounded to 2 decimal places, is 1.86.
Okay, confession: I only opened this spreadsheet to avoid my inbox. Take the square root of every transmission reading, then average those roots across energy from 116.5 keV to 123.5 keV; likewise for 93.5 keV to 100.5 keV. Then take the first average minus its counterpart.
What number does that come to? -0.010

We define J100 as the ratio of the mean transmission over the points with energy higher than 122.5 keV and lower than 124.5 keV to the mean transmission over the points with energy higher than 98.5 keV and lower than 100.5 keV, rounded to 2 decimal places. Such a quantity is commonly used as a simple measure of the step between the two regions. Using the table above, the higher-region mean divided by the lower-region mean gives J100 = 1.05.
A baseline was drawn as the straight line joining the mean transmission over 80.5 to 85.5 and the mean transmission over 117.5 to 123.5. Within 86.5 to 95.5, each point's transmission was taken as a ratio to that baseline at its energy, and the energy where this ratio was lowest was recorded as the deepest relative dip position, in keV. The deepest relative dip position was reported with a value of 92.0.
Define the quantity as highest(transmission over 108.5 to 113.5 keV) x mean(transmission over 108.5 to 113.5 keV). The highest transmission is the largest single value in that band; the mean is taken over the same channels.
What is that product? 3.837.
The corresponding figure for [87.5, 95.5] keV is 3.789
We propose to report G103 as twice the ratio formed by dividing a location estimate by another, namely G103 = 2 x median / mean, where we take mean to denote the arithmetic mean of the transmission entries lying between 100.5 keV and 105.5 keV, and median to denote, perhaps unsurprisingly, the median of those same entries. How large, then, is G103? 2.00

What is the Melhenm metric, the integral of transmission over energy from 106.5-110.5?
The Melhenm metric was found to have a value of 7.53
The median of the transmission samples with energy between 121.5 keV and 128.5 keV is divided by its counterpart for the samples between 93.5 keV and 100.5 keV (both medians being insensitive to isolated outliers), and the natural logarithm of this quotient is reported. 0.021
